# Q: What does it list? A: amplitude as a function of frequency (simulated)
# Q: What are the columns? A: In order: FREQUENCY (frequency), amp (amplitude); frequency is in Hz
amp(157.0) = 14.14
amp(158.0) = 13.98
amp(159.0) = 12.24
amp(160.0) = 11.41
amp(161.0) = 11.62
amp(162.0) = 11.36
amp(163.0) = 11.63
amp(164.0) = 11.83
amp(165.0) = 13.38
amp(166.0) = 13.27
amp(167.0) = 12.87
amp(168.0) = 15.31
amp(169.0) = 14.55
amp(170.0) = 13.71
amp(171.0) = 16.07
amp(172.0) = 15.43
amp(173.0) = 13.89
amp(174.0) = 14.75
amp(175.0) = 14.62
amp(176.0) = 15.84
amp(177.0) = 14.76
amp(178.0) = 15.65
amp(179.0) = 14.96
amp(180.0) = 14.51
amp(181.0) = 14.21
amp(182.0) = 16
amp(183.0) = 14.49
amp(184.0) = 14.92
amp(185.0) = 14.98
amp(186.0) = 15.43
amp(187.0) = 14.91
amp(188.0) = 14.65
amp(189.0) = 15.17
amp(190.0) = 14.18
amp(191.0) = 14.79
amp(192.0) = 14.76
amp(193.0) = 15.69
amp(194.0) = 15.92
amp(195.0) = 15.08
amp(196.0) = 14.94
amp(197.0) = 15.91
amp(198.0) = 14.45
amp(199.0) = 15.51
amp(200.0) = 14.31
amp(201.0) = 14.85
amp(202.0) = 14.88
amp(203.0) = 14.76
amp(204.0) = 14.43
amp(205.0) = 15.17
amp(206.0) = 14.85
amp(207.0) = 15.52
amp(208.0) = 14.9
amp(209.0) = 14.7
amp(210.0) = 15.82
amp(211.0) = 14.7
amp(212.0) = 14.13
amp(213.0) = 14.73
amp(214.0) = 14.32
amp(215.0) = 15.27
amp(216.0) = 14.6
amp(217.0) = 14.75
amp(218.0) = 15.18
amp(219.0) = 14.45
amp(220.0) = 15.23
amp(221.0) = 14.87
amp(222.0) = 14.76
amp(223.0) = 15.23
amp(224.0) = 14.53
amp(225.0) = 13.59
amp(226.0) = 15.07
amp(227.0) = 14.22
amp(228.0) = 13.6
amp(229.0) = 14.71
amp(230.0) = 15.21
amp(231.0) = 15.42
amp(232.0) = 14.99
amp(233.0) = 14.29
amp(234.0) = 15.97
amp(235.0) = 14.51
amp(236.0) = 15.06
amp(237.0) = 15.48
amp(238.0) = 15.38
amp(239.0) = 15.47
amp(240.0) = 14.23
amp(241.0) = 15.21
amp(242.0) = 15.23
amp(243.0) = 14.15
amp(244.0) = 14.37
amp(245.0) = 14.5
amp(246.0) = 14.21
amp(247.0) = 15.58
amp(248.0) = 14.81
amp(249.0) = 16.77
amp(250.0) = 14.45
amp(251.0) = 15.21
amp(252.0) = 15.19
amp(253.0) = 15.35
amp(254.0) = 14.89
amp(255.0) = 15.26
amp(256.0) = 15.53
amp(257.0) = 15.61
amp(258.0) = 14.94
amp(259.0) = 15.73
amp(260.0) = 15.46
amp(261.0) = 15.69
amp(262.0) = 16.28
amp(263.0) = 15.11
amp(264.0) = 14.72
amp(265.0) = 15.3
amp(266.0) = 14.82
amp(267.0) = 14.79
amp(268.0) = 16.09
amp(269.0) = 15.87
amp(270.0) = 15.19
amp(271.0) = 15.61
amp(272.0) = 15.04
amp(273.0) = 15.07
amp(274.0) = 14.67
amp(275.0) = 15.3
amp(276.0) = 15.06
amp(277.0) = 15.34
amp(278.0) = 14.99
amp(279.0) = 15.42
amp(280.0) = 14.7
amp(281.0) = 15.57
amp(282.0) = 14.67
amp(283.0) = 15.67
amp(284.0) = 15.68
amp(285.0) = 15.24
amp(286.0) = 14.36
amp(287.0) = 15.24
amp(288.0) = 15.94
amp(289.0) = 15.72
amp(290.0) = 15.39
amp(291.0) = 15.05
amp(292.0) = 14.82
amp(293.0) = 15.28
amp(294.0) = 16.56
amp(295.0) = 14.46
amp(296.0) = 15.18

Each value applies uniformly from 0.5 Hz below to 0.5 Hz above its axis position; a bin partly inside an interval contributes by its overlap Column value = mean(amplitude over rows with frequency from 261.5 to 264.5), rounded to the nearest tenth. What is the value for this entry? 15.4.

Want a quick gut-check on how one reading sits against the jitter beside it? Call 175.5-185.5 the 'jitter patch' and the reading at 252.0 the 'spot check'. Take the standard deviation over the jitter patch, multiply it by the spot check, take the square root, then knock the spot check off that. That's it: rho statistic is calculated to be -12.2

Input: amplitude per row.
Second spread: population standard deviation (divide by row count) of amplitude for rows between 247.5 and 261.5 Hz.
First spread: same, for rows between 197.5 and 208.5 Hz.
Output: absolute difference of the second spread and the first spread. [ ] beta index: 0.15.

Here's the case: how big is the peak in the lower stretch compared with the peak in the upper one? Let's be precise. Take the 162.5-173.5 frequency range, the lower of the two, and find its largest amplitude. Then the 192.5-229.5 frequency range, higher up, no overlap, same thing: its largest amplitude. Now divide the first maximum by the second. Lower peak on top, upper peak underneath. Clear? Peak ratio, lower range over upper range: 1.01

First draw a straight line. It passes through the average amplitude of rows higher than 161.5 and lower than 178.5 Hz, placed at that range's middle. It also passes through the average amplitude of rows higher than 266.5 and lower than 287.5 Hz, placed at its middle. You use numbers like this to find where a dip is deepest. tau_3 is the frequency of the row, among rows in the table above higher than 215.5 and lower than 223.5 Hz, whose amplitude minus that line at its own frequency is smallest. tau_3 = 219.0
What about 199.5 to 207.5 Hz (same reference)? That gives 200.0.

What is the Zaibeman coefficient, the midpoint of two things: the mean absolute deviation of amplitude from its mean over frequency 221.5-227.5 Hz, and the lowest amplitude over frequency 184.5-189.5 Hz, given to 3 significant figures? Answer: 7.55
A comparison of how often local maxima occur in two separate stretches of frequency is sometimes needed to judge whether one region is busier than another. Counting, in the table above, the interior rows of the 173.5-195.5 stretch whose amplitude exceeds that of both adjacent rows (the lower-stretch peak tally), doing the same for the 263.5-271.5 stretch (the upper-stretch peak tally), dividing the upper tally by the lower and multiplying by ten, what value 2.9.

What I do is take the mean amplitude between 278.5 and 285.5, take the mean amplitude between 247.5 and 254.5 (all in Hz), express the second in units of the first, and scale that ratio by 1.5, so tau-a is 1.496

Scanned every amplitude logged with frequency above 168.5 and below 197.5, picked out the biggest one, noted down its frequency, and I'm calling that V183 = 171.0 Hz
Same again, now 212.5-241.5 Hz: 234.0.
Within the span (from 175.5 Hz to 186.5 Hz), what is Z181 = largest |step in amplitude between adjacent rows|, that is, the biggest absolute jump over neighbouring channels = 1.8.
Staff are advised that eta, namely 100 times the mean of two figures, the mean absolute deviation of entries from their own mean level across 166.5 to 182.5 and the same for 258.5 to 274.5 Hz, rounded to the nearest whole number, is 55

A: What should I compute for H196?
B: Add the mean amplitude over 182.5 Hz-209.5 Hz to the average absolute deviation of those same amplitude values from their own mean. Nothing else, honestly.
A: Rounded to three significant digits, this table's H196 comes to 15.3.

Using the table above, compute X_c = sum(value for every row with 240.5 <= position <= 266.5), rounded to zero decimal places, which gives 394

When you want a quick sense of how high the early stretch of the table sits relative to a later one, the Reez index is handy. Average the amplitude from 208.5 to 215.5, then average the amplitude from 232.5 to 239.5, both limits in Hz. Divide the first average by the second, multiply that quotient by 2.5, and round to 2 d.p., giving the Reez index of 2.44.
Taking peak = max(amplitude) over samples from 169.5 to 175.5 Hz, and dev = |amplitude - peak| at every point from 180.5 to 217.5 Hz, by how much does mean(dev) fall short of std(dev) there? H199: -0.63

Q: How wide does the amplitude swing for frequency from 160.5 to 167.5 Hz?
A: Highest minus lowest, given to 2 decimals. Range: 2.02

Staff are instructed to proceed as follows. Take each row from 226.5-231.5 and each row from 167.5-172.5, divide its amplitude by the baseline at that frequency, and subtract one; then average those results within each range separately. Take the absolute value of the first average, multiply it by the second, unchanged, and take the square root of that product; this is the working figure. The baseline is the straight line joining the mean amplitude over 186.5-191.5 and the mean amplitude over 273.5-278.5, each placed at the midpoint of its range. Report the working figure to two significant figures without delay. 0.020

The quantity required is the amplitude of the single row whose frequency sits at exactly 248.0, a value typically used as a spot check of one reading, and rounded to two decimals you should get 14.81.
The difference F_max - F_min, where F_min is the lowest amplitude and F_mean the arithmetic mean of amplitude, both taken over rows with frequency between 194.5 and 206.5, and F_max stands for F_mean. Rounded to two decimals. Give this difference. 0.62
